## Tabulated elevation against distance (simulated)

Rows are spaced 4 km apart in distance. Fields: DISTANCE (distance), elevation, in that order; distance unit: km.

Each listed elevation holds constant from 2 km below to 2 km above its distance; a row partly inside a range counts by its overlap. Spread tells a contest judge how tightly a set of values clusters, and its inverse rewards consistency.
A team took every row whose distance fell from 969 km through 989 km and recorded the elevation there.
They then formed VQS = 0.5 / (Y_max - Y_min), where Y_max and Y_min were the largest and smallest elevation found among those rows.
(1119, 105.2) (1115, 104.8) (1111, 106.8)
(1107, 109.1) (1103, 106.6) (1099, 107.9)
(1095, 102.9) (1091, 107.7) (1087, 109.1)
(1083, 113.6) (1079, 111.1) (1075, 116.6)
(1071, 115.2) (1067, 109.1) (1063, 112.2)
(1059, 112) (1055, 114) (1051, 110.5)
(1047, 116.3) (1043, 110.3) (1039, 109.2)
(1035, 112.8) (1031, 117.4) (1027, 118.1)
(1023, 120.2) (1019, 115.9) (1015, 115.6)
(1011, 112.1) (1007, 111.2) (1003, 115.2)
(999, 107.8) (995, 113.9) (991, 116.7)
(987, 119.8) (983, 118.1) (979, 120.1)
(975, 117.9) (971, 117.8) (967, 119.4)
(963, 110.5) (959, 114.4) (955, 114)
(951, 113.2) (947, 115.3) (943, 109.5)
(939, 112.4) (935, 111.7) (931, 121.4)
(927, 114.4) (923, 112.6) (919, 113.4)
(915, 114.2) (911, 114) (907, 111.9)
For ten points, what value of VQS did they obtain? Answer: 0.22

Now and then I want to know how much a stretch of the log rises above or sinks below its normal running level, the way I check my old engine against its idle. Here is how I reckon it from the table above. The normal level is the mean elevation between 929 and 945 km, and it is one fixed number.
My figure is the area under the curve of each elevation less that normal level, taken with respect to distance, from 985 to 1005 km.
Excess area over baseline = 19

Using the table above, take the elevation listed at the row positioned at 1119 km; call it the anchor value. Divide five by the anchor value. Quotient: 0.048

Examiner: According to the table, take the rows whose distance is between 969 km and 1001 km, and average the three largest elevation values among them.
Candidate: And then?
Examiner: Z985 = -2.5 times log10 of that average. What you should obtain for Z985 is -5.19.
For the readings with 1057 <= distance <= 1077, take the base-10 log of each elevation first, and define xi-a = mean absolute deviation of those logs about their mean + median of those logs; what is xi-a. 2.06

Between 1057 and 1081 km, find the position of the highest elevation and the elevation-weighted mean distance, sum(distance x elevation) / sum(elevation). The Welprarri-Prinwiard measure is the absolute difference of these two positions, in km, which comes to 6.0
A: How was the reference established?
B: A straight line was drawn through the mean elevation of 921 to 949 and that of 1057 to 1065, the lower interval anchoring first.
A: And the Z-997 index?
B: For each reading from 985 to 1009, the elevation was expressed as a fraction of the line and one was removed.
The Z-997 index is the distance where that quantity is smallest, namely 999 km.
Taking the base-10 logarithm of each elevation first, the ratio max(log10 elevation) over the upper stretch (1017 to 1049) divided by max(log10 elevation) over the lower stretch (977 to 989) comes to 1.00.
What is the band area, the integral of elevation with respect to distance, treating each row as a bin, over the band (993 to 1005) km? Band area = 1348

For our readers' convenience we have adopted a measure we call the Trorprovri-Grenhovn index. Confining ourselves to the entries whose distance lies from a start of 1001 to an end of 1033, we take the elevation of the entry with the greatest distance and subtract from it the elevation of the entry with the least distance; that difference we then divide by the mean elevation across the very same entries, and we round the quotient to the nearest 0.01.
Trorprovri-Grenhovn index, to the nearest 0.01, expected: 0.02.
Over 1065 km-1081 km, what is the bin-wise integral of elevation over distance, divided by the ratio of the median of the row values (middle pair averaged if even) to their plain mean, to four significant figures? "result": 1806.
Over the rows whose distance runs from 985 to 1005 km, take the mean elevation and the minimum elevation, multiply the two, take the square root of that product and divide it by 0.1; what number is 1112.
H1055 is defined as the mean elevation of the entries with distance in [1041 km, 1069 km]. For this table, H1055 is 112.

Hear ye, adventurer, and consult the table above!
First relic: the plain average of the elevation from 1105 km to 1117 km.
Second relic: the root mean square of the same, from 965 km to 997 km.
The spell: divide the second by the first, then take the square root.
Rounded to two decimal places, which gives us 1.05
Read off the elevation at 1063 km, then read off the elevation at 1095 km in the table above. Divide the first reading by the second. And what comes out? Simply 1.09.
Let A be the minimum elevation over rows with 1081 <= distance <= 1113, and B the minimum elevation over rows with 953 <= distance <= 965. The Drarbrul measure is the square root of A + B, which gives 14.6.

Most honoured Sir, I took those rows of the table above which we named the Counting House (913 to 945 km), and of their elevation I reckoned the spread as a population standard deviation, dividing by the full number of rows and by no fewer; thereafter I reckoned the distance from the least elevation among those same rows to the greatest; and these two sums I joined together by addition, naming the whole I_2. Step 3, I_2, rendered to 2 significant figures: 15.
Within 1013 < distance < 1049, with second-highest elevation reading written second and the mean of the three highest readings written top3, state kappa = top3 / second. 1.00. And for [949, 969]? 1.01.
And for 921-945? 1.02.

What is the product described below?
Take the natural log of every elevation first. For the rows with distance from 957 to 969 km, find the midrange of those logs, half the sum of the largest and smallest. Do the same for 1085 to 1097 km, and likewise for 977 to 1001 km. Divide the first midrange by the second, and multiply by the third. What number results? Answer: 4.82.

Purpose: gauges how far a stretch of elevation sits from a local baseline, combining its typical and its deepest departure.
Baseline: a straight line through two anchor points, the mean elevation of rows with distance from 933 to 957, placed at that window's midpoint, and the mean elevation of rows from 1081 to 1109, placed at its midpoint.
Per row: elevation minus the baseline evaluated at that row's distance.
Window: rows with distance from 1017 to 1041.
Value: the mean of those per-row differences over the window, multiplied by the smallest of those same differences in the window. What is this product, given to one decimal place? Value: -3.4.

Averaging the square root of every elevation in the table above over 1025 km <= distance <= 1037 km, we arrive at 10.8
